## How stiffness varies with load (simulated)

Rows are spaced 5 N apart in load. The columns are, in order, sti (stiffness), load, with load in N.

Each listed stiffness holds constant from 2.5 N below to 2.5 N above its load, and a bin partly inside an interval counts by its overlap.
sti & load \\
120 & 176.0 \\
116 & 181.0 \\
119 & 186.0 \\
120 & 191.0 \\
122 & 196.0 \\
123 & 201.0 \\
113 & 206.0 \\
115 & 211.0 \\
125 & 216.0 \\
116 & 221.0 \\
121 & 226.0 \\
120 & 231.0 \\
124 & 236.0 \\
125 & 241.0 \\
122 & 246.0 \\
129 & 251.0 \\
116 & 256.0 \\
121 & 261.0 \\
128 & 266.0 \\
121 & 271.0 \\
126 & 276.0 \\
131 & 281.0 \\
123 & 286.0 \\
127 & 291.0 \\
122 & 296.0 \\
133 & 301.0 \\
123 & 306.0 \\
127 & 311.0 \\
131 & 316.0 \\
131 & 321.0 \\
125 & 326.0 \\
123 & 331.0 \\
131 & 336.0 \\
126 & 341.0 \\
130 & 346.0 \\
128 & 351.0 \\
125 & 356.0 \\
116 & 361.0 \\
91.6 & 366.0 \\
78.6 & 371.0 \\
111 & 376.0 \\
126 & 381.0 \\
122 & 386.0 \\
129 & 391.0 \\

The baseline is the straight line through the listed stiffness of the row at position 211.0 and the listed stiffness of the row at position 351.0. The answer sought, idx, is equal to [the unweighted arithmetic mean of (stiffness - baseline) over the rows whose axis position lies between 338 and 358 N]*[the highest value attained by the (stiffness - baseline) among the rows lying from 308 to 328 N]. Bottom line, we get -3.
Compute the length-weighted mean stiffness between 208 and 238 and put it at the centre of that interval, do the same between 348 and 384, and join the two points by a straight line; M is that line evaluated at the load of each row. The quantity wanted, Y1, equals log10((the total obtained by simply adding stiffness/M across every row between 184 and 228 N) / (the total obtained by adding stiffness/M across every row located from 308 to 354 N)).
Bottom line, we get -0.06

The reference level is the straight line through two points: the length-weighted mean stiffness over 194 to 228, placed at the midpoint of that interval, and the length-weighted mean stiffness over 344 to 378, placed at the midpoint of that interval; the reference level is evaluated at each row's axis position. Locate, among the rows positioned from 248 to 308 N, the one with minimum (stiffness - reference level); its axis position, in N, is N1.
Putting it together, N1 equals 256.0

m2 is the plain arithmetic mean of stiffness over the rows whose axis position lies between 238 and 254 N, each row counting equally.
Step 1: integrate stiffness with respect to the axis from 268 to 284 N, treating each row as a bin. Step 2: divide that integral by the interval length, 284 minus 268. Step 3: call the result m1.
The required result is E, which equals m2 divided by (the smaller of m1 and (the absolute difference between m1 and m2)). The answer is 197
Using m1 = 126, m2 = 125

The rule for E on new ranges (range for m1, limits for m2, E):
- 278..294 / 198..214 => 12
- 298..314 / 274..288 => 137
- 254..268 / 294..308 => 29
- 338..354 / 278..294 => 127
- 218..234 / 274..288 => 17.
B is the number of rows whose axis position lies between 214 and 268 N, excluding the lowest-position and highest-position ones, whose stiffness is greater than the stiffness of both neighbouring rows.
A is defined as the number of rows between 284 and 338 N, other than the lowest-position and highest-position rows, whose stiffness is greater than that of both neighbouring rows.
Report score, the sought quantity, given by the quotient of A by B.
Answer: 0.67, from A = 2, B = 3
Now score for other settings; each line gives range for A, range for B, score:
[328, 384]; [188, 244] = 0.67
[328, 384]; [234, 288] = 0.50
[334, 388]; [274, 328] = 0.67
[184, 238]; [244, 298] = 0.75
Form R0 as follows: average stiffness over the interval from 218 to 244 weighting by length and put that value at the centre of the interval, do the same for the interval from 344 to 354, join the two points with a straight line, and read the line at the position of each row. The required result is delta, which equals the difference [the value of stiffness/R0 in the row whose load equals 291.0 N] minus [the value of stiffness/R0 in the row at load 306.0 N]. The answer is 0.039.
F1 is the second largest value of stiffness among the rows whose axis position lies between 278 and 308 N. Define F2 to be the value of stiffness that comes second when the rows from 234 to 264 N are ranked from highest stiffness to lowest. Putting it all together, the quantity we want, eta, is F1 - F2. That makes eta 6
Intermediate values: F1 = 131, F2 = 125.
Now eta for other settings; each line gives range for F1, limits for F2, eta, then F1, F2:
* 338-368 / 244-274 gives 0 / 128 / 128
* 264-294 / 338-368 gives 0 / 128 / 128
